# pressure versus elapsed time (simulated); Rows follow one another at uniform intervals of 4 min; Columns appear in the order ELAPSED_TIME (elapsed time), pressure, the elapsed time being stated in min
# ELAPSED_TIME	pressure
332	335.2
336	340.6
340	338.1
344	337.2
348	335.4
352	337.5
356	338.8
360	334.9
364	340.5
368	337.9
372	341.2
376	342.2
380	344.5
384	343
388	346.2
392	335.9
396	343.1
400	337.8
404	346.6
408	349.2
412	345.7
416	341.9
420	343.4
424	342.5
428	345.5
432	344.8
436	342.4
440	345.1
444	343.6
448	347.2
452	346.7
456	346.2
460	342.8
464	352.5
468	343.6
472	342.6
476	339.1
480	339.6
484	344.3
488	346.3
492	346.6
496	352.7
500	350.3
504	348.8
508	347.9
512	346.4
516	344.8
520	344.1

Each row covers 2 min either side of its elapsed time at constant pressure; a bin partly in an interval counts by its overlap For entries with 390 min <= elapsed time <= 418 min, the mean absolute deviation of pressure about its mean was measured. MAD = 3.7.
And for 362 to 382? 1.7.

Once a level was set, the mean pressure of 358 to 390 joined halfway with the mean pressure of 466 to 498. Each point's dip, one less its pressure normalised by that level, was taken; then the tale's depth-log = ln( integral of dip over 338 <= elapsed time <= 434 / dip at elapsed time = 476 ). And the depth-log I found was 3.6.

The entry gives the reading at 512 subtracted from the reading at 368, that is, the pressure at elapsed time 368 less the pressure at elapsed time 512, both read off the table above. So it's -8.5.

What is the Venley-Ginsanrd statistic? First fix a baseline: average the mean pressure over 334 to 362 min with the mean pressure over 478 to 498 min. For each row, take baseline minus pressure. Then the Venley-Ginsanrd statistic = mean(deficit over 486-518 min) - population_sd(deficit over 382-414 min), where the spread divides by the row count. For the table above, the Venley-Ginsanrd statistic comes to -11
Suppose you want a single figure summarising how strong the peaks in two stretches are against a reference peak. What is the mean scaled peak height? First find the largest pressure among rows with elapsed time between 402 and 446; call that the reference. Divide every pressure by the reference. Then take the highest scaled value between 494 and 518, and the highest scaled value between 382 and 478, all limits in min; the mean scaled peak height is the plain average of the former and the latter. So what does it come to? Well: 1.01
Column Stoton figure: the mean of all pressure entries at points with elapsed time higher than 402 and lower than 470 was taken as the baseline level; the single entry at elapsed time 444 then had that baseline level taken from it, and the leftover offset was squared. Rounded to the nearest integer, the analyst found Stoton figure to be 3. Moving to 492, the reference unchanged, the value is 2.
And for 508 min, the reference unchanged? 7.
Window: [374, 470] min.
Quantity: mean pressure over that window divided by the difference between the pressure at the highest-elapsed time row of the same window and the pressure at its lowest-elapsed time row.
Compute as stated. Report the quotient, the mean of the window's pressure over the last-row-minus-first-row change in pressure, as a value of 246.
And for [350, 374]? 91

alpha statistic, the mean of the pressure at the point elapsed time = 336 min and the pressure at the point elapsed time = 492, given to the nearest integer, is 344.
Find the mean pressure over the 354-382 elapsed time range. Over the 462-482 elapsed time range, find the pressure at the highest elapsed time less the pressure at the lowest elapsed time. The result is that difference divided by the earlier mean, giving -0.038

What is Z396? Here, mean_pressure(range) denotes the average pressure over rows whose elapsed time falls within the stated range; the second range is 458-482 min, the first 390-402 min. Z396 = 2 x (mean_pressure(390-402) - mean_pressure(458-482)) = -8.9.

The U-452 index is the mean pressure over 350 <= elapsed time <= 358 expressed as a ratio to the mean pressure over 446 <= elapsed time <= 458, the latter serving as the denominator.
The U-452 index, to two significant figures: 0.98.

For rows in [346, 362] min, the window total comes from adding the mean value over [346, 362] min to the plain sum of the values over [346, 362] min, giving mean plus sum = 1683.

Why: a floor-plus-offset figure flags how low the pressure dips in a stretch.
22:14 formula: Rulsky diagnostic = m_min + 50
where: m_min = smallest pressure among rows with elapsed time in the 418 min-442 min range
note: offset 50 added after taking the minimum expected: 392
